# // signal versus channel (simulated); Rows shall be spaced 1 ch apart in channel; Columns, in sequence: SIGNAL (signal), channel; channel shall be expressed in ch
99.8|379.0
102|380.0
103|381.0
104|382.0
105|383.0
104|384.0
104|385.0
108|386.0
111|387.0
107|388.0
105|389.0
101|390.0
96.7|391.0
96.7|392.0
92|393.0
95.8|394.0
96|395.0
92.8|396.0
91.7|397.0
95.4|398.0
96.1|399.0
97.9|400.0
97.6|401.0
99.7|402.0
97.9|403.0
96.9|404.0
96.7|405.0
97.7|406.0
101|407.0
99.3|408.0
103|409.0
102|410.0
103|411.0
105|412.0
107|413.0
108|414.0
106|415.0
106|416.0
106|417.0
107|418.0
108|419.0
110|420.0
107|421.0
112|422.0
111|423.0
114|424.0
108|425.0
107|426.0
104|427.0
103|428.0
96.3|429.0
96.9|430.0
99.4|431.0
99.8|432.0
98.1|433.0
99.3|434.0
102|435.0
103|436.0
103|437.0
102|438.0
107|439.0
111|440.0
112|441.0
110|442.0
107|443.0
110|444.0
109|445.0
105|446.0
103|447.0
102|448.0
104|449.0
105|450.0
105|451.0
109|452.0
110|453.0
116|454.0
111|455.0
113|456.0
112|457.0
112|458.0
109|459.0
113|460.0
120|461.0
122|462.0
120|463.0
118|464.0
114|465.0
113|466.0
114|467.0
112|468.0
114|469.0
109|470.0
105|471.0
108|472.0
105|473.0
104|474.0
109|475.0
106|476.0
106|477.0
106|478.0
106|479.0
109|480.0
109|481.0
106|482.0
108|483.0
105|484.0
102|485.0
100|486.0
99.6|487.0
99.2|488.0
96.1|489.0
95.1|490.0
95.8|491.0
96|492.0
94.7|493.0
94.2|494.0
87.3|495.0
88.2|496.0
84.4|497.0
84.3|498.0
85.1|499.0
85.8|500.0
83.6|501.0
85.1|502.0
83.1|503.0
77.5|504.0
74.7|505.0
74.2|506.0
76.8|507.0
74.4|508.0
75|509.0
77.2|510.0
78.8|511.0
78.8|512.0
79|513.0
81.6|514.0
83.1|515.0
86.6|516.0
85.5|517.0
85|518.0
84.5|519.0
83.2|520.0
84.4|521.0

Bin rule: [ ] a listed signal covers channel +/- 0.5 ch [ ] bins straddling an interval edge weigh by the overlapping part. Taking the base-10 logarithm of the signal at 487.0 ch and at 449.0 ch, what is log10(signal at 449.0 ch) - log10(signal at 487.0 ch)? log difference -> 0.019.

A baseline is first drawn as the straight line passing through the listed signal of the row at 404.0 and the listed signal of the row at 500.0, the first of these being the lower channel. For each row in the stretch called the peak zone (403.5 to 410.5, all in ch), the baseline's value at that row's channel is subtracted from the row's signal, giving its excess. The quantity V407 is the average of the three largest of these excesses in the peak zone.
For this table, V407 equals 6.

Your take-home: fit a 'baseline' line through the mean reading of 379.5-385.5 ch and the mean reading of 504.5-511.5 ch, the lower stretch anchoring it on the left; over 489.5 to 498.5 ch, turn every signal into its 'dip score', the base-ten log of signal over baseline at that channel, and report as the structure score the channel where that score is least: 497.0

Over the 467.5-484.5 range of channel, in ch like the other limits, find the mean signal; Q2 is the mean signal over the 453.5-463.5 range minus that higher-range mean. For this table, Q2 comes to 7.3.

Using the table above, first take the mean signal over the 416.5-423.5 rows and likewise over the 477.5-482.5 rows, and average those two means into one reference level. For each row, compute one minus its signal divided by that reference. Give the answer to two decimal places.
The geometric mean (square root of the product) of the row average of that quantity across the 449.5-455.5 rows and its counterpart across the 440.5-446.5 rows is 0.01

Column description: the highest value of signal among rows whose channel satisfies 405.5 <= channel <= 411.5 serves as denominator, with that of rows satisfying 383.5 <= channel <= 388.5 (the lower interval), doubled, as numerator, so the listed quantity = 2.16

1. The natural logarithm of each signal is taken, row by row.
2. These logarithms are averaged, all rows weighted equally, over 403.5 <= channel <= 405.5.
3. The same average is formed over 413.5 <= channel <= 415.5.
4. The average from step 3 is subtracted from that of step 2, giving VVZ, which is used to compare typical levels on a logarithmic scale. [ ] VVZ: -0.10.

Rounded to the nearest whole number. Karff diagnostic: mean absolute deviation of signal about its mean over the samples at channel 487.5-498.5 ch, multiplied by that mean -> 420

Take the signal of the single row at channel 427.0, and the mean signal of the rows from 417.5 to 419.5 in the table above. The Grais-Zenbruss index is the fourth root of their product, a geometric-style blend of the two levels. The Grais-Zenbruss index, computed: 10.28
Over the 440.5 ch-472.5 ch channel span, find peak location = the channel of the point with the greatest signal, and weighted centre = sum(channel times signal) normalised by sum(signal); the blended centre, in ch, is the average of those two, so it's 459.3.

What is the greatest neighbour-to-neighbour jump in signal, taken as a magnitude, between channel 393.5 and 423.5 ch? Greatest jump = 5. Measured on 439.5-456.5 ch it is 6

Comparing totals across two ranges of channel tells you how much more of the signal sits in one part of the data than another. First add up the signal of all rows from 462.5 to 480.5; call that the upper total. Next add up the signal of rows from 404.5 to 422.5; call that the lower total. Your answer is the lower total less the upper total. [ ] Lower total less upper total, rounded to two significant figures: -93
